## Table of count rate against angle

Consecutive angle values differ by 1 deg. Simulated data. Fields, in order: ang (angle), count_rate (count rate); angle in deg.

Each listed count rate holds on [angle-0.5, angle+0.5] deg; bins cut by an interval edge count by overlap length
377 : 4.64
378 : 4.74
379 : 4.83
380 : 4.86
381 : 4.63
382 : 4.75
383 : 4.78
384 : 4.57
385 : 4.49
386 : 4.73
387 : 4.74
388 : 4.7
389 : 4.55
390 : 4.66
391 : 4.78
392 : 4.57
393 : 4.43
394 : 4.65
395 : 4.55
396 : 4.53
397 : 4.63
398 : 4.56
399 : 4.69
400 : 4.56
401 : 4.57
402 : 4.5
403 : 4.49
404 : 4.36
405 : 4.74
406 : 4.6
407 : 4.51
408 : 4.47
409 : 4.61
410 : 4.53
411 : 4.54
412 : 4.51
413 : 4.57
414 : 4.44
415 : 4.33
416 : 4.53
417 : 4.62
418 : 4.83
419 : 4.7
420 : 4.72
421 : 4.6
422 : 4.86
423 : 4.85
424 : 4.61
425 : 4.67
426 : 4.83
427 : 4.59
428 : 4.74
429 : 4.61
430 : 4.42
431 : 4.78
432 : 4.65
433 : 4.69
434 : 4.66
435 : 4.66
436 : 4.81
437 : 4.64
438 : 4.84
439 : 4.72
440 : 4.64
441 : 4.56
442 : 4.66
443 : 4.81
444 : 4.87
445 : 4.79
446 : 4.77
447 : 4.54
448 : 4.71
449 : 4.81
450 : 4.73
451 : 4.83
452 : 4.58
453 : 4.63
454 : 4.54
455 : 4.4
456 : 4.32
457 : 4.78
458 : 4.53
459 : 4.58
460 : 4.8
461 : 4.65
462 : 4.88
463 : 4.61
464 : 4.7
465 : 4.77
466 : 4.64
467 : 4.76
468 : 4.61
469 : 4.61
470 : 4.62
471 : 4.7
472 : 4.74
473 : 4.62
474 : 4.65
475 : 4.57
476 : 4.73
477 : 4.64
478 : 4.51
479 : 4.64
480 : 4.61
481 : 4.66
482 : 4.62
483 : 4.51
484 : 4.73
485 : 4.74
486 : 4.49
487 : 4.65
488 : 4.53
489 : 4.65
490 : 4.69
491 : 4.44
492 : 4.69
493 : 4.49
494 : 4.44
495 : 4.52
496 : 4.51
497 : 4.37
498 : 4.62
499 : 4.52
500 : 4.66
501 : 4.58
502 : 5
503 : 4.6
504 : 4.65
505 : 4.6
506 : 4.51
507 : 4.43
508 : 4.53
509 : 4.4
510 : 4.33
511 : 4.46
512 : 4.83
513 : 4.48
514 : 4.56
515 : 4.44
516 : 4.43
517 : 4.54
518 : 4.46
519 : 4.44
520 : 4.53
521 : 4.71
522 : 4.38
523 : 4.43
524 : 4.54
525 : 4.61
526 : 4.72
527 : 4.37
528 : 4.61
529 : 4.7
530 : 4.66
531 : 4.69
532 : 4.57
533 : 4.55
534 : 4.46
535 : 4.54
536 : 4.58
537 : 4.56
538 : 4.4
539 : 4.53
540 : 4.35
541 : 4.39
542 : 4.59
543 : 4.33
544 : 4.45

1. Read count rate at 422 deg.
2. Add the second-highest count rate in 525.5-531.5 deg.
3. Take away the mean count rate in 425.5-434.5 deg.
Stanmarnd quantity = 4.90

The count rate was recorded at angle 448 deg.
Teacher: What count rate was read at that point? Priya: 4.71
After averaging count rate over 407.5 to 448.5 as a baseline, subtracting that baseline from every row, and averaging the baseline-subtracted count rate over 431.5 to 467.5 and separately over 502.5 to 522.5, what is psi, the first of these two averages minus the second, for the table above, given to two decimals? 0.17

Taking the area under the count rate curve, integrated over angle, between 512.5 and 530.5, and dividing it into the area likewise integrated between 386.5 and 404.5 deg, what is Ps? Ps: 1.01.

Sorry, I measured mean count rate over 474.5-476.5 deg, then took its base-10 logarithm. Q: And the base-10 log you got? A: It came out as 0.667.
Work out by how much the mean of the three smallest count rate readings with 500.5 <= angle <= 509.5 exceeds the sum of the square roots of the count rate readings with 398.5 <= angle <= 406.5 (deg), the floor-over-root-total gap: -13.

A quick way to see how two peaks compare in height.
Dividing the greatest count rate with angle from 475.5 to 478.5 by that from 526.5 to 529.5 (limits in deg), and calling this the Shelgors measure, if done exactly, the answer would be 1.01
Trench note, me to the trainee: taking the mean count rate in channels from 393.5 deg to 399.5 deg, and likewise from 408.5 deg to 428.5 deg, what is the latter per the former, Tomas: 1.01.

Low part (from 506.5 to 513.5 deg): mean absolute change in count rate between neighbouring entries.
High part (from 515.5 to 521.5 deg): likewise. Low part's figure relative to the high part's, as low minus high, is 0.10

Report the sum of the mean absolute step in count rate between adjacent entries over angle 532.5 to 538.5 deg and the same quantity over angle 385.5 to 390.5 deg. 0.16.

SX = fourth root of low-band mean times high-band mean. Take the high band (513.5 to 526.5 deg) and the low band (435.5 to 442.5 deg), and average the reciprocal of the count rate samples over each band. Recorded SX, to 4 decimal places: 0.4659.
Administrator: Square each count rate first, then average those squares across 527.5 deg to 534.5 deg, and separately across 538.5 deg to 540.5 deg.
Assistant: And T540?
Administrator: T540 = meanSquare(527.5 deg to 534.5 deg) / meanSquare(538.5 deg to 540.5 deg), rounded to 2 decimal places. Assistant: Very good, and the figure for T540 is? 1.08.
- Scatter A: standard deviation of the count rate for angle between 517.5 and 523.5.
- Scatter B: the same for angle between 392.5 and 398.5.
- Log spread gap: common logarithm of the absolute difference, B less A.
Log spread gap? -1.4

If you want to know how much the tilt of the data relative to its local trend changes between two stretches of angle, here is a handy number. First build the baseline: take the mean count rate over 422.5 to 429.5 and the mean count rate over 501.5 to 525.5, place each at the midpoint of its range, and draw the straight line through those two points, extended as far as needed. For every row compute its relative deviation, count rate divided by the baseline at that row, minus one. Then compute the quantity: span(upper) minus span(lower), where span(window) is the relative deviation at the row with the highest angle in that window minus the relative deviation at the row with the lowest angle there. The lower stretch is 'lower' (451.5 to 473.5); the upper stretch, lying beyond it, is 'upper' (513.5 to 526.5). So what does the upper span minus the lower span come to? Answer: 0.02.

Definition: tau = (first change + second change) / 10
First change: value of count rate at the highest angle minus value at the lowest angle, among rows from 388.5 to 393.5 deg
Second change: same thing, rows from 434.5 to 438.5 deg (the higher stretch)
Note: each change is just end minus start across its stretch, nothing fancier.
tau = 0.006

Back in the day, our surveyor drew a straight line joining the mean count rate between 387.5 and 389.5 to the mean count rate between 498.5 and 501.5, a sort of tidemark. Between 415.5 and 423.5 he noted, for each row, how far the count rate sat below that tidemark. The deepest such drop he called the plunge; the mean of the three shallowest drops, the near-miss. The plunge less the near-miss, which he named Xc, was 0.32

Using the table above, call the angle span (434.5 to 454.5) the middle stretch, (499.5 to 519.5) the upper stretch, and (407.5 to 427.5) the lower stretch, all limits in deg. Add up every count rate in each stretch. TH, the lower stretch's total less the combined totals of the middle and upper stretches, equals -92.7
